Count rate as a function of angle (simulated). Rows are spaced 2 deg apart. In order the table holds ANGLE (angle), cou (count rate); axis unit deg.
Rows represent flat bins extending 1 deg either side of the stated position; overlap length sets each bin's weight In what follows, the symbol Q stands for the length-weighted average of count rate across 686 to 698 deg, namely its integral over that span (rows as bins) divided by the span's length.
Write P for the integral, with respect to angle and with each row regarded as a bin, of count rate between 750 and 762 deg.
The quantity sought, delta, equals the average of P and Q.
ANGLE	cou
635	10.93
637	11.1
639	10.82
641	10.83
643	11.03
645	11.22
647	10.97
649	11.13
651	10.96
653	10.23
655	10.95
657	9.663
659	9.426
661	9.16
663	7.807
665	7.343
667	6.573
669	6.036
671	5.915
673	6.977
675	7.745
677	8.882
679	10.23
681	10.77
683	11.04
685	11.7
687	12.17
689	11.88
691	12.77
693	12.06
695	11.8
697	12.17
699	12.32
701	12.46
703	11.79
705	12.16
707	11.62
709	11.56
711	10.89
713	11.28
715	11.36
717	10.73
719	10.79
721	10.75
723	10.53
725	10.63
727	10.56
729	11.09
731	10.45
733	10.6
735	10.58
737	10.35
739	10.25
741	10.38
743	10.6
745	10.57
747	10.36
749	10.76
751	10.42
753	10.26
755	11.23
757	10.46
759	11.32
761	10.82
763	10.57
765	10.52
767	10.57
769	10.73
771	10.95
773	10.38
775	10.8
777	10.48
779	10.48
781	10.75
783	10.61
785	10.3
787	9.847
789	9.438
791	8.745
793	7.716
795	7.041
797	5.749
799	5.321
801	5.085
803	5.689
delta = 70.6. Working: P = 129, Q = 12.1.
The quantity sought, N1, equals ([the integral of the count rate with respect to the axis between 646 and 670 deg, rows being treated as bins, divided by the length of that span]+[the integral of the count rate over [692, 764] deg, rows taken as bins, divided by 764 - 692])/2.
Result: 10.1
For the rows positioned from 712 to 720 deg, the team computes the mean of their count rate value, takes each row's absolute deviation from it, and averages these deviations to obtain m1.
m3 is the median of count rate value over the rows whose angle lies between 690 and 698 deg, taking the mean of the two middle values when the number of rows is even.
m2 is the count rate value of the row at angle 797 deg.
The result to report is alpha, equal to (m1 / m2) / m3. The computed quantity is 0.0040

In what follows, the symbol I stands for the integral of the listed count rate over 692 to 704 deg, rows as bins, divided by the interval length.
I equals 12.1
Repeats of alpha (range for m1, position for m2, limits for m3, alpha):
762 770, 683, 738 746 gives 0.0006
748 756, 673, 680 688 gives 0.0041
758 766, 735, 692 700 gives 0.0020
